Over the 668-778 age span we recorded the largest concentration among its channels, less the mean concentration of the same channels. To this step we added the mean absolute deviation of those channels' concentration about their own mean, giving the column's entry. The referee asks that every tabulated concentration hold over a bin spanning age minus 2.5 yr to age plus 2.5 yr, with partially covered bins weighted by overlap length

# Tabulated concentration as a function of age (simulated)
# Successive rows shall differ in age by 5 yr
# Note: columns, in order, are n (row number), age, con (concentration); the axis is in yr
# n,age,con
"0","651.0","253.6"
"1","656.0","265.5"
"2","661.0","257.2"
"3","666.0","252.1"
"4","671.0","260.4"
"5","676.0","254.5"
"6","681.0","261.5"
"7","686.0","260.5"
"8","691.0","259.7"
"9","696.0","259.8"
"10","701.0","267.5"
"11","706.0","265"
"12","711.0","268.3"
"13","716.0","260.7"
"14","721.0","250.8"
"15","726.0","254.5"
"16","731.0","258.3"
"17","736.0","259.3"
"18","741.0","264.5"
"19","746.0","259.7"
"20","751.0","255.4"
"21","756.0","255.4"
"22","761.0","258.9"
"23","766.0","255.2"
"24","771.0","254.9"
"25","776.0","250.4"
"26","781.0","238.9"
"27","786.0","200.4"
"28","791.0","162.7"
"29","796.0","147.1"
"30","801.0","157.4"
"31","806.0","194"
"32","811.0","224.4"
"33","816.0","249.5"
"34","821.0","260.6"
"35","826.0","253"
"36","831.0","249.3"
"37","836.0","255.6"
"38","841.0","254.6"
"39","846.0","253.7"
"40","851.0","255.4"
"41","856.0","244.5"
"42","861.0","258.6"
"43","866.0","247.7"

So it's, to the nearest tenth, 13.1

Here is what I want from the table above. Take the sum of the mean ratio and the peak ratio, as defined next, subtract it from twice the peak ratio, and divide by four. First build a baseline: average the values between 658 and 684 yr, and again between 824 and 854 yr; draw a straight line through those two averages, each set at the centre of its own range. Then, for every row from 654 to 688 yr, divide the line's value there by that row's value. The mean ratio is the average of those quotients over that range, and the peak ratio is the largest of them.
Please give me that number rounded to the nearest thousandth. 0.007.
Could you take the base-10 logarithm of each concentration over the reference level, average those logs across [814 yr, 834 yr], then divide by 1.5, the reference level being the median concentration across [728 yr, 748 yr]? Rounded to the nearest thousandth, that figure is -0.007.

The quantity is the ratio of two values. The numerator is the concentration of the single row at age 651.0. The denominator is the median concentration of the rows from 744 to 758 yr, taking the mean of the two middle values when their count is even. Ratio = 0.99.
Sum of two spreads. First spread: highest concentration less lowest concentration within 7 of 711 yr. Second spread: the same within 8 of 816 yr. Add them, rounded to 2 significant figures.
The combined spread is 44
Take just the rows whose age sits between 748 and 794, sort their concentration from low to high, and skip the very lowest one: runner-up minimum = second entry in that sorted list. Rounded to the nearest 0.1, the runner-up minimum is 200.4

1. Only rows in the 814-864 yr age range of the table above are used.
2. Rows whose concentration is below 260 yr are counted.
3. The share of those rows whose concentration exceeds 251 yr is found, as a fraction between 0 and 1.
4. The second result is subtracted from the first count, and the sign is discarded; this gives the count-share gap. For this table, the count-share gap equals 8.3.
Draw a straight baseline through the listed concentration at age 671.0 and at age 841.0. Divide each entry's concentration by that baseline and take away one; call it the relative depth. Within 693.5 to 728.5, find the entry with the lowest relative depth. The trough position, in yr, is 721.0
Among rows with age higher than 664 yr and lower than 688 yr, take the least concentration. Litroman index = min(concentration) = 252.1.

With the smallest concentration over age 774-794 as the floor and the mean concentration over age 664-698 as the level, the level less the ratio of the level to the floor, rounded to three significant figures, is 257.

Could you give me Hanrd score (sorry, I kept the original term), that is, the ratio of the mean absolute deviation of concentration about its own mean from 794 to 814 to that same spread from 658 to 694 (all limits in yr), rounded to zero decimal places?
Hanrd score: 10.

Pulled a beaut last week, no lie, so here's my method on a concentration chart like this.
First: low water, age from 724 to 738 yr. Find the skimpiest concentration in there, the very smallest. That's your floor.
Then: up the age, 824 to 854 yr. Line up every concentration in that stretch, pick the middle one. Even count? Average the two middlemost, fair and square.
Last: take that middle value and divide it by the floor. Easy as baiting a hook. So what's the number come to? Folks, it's 1.00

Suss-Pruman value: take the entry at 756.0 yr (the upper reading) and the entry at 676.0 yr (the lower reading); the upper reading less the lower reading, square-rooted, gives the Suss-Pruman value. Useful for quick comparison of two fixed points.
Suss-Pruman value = 0.9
